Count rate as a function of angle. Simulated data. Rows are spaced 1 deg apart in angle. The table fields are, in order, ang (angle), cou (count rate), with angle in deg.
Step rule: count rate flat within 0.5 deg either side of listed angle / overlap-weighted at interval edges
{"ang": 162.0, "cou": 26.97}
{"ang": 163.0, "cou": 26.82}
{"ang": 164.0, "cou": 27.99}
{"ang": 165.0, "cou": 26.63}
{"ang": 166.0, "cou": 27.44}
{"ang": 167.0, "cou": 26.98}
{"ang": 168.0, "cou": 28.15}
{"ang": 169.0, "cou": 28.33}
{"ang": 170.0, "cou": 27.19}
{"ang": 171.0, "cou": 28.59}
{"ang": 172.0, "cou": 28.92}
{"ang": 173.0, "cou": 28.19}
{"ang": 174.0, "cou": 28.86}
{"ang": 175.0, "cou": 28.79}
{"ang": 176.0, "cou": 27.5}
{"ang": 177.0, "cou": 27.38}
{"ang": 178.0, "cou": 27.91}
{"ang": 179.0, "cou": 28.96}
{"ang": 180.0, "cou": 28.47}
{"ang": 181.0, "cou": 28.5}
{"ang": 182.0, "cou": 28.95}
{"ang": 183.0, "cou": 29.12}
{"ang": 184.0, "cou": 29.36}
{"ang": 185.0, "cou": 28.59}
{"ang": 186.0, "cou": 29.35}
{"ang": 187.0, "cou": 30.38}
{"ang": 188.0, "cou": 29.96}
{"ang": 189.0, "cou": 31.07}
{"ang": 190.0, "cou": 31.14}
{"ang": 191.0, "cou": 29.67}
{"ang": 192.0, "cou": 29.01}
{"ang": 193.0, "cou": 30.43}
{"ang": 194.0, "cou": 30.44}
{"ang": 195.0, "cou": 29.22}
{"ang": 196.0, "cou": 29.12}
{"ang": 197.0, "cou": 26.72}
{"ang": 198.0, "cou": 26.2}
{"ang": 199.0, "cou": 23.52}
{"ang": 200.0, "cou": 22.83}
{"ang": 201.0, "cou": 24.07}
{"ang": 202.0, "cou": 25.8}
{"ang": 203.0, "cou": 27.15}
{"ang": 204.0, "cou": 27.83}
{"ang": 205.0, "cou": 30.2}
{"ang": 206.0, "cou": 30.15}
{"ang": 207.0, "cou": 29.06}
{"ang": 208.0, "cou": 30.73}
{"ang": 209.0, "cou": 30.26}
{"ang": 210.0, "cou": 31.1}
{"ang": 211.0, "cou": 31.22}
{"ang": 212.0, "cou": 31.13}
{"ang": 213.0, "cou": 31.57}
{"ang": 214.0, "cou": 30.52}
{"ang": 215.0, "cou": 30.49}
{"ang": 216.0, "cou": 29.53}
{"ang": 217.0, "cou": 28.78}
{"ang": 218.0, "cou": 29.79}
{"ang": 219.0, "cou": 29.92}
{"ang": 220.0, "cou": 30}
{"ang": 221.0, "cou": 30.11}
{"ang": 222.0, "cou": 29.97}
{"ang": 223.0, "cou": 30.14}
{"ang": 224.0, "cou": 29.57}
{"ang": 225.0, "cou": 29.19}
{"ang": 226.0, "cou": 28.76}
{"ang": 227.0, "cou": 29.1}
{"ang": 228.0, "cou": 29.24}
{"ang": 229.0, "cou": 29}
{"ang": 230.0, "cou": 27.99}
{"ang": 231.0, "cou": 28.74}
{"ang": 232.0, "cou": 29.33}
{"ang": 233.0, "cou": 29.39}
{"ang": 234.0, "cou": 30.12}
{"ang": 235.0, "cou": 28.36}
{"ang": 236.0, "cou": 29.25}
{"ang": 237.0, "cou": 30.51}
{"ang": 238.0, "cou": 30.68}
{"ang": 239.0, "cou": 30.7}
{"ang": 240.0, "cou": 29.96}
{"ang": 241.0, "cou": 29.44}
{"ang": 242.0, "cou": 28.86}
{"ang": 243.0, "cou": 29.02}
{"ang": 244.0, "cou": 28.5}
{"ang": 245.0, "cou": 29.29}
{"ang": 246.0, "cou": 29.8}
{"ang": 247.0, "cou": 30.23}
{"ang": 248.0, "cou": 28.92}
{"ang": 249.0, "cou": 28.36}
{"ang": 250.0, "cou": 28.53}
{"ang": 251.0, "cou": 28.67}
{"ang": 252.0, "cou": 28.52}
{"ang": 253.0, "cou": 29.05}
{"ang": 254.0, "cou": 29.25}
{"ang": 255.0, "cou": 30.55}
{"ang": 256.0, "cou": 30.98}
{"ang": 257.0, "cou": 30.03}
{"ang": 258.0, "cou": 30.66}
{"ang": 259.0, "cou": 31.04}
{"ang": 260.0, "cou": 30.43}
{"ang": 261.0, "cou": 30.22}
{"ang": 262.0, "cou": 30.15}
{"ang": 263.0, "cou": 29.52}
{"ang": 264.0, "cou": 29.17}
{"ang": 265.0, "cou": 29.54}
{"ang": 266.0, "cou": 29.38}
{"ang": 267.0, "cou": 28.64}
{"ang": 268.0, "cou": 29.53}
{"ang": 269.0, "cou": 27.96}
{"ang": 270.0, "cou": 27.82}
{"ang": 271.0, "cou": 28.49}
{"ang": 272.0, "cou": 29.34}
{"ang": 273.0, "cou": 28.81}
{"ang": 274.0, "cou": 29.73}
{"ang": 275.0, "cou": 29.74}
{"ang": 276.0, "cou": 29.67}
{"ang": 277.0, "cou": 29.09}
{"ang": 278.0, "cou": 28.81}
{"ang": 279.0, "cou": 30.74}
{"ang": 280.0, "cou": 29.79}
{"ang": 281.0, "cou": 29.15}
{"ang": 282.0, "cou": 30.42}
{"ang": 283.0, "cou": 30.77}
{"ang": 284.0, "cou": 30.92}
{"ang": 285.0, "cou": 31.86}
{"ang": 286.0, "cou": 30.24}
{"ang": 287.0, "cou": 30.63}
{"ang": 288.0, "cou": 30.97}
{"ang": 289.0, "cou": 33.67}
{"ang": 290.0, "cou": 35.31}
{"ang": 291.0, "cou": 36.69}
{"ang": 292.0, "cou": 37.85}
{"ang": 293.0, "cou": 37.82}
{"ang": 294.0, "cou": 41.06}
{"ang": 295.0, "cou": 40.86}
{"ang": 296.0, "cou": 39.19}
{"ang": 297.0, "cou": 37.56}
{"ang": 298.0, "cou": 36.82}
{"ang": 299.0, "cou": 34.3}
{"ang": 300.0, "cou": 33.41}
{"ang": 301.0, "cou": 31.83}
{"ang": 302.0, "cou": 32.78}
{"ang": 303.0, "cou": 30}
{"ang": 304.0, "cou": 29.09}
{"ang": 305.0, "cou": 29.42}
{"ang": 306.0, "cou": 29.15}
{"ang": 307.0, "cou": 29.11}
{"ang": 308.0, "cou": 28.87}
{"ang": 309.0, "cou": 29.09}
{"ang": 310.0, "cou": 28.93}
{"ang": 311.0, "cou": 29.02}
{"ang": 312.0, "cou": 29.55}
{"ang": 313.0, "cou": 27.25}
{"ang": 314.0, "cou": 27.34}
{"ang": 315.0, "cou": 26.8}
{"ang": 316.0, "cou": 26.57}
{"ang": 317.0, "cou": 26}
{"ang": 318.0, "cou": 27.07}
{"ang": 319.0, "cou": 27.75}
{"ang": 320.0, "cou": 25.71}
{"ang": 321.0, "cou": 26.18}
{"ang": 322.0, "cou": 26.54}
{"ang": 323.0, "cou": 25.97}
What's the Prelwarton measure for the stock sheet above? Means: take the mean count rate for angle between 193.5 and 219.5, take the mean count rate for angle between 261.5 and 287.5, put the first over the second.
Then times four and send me 3.88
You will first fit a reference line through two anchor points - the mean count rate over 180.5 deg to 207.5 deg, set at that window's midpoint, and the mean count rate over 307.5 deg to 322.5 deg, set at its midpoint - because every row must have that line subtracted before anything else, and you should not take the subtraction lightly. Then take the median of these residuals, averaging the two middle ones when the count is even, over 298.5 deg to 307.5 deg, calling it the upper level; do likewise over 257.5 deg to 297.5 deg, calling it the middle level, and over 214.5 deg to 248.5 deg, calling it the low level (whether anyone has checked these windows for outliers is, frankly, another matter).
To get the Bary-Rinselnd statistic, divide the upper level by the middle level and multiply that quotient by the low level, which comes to 1.3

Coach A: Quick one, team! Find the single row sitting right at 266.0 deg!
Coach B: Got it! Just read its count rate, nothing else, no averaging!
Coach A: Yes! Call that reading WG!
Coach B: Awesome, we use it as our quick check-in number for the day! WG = 29.38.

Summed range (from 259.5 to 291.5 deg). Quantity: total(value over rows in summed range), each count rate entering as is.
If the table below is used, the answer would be 967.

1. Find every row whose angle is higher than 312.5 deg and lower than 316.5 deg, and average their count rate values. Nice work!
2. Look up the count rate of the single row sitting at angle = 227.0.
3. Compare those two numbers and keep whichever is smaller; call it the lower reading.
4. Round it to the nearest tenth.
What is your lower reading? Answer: 27.0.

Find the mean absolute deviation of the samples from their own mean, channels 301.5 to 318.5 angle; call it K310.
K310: 1.2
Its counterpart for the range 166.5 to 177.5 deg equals 0.6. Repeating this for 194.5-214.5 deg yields 2.3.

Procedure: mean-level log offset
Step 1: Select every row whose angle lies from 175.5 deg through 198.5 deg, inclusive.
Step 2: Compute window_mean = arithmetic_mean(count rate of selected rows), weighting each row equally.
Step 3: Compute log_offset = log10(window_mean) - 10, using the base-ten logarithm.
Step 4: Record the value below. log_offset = -8.537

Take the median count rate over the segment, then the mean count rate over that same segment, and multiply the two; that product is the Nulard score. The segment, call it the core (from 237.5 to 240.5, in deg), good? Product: 934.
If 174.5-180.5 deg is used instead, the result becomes 794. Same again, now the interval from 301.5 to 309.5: 865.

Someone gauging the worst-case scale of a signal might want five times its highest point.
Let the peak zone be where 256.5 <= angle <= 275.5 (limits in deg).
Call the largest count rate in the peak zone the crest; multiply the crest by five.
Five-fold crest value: 155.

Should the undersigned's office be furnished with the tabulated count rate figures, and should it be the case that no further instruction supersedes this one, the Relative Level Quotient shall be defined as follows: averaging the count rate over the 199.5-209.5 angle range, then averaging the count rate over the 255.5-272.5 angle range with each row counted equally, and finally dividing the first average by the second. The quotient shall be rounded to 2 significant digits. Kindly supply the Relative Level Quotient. 0.94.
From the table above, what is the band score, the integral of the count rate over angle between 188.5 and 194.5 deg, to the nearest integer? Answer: 182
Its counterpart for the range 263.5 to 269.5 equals 174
